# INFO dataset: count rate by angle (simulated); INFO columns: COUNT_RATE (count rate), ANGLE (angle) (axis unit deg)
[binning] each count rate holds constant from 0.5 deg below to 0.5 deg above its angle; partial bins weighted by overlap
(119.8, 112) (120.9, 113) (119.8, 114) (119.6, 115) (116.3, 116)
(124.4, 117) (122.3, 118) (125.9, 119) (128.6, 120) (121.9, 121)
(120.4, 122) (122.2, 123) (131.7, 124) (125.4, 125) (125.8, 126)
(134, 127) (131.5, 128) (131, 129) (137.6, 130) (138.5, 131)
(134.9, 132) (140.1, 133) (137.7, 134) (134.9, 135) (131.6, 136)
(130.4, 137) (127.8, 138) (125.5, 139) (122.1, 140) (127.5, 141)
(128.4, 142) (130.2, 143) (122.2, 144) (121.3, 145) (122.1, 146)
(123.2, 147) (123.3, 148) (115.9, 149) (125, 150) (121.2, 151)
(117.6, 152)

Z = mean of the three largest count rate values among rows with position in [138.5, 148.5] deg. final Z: 129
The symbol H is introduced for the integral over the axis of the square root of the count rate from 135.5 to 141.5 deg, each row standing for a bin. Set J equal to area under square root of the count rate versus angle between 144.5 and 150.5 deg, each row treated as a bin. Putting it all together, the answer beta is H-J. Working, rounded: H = 67.7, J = 66.2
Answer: 2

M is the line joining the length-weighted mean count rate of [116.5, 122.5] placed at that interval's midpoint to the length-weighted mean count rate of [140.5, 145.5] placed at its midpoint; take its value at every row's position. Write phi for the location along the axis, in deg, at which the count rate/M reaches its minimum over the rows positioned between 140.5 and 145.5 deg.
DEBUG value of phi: 145 deg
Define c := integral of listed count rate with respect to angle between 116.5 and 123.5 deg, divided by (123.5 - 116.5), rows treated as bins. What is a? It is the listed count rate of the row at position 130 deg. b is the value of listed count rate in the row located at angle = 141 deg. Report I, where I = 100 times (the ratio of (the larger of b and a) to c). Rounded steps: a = 137.6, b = 127.5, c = 124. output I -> 111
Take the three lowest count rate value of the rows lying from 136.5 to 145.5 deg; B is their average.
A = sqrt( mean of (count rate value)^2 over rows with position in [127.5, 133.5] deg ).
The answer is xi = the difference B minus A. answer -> -14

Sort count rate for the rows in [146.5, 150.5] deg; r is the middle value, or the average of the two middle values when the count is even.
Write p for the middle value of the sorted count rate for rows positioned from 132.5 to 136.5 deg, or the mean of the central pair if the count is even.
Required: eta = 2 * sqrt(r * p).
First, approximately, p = 136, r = 123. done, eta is 259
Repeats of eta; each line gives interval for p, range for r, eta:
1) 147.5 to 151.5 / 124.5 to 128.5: 251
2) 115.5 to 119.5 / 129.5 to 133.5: 261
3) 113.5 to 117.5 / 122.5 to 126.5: 245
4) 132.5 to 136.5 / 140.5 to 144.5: 264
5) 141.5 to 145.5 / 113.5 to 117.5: 245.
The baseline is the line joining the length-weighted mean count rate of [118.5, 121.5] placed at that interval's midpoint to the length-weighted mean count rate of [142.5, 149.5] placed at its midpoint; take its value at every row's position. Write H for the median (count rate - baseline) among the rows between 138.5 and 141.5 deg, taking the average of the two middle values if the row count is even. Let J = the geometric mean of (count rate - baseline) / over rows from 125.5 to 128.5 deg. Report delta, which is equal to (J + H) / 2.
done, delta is 3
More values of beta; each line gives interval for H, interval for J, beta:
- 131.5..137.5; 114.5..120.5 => 3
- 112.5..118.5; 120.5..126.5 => -1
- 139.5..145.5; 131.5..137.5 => -3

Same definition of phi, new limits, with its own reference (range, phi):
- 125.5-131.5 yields 126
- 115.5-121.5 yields 116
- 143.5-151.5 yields 149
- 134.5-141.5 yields 140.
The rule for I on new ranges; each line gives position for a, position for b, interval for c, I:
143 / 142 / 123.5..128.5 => 100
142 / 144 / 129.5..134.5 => 93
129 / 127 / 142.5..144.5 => 106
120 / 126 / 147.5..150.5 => 106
